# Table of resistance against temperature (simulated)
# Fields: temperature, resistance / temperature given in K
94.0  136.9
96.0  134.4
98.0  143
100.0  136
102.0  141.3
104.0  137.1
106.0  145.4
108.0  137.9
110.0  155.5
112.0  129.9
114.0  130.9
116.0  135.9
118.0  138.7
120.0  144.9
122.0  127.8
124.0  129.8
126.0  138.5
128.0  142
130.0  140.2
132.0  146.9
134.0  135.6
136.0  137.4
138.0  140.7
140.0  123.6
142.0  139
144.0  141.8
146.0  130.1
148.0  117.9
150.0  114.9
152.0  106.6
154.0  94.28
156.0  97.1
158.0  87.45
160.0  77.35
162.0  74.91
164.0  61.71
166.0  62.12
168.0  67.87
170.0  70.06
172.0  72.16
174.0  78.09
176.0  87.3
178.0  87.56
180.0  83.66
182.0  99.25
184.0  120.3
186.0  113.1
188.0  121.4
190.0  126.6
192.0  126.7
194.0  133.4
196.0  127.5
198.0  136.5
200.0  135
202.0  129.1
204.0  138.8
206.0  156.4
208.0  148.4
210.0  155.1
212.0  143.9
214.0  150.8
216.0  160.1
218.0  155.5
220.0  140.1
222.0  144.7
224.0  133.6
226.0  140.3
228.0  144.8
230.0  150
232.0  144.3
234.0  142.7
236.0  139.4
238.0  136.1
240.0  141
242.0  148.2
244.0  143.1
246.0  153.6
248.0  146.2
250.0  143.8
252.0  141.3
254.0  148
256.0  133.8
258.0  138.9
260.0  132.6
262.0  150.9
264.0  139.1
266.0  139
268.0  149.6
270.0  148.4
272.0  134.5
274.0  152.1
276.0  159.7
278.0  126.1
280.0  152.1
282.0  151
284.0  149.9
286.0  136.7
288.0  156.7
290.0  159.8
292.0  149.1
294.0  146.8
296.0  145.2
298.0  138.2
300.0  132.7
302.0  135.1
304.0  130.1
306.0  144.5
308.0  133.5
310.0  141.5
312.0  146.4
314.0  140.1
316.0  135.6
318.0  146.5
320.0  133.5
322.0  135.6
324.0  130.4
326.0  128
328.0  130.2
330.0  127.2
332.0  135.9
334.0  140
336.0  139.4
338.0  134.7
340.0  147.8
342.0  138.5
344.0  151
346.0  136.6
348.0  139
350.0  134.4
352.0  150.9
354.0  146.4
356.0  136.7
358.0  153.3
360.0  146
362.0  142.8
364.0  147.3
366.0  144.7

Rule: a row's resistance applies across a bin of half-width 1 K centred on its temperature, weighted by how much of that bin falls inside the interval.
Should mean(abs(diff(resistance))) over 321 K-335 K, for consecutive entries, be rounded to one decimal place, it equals 4.3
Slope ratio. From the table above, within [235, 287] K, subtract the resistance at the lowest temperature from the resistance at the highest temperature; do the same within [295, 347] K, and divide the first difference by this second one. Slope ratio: 0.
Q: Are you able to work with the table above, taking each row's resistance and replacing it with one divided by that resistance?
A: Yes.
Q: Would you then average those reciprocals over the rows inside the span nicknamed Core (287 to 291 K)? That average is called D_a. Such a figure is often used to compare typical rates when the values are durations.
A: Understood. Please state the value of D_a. 0.0063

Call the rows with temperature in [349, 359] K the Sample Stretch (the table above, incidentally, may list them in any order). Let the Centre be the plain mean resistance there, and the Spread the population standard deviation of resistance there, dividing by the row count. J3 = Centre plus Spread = 152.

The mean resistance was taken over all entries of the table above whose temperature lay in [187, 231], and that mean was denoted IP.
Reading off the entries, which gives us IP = 141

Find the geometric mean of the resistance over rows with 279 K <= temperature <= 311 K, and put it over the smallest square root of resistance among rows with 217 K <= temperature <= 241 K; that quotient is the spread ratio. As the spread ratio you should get 12.4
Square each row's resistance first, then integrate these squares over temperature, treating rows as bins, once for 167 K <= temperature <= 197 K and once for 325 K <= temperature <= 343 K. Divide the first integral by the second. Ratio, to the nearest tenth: 1.0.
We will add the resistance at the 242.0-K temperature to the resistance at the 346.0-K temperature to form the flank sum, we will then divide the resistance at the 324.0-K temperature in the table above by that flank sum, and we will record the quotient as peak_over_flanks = 0.46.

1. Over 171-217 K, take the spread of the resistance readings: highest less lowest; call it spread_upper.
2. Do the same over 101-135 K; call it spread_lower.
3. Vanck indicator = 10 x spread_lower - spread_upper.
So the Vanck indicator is 189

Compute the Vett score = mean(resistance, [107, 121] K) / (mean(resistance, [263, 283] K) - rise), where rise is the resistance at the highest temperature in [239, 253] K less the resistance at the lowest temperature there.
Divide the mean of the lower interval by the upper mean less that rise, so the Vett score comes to 0.96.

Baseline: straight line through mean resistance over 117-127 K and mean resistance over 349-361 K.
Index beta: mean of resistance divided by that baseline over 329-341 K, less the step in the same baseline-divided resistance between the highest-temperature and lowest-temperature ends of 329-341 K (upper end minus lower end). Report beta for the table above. 0.81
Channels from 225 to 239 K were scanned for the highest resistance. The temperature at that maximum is 230.0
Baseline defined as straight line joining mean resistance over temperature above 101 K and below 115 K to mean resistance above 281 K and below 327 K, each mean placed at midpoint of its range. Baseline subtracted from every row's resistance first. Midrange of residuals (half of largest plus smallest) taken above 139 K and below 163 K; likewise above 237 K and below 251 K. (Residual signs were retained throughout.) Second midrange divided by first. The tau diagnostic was -0.13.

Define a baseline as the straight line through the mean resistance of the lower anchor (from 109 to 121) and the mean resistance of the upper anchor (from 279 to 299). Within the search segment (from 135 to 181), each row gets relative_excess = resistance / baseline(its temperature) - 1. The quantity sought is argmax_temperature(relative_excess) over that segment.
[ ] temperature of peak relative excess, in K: 144.0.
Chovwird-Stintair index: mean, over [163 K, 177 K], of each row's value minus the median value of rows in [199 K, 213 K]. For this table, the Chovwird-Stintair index -73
